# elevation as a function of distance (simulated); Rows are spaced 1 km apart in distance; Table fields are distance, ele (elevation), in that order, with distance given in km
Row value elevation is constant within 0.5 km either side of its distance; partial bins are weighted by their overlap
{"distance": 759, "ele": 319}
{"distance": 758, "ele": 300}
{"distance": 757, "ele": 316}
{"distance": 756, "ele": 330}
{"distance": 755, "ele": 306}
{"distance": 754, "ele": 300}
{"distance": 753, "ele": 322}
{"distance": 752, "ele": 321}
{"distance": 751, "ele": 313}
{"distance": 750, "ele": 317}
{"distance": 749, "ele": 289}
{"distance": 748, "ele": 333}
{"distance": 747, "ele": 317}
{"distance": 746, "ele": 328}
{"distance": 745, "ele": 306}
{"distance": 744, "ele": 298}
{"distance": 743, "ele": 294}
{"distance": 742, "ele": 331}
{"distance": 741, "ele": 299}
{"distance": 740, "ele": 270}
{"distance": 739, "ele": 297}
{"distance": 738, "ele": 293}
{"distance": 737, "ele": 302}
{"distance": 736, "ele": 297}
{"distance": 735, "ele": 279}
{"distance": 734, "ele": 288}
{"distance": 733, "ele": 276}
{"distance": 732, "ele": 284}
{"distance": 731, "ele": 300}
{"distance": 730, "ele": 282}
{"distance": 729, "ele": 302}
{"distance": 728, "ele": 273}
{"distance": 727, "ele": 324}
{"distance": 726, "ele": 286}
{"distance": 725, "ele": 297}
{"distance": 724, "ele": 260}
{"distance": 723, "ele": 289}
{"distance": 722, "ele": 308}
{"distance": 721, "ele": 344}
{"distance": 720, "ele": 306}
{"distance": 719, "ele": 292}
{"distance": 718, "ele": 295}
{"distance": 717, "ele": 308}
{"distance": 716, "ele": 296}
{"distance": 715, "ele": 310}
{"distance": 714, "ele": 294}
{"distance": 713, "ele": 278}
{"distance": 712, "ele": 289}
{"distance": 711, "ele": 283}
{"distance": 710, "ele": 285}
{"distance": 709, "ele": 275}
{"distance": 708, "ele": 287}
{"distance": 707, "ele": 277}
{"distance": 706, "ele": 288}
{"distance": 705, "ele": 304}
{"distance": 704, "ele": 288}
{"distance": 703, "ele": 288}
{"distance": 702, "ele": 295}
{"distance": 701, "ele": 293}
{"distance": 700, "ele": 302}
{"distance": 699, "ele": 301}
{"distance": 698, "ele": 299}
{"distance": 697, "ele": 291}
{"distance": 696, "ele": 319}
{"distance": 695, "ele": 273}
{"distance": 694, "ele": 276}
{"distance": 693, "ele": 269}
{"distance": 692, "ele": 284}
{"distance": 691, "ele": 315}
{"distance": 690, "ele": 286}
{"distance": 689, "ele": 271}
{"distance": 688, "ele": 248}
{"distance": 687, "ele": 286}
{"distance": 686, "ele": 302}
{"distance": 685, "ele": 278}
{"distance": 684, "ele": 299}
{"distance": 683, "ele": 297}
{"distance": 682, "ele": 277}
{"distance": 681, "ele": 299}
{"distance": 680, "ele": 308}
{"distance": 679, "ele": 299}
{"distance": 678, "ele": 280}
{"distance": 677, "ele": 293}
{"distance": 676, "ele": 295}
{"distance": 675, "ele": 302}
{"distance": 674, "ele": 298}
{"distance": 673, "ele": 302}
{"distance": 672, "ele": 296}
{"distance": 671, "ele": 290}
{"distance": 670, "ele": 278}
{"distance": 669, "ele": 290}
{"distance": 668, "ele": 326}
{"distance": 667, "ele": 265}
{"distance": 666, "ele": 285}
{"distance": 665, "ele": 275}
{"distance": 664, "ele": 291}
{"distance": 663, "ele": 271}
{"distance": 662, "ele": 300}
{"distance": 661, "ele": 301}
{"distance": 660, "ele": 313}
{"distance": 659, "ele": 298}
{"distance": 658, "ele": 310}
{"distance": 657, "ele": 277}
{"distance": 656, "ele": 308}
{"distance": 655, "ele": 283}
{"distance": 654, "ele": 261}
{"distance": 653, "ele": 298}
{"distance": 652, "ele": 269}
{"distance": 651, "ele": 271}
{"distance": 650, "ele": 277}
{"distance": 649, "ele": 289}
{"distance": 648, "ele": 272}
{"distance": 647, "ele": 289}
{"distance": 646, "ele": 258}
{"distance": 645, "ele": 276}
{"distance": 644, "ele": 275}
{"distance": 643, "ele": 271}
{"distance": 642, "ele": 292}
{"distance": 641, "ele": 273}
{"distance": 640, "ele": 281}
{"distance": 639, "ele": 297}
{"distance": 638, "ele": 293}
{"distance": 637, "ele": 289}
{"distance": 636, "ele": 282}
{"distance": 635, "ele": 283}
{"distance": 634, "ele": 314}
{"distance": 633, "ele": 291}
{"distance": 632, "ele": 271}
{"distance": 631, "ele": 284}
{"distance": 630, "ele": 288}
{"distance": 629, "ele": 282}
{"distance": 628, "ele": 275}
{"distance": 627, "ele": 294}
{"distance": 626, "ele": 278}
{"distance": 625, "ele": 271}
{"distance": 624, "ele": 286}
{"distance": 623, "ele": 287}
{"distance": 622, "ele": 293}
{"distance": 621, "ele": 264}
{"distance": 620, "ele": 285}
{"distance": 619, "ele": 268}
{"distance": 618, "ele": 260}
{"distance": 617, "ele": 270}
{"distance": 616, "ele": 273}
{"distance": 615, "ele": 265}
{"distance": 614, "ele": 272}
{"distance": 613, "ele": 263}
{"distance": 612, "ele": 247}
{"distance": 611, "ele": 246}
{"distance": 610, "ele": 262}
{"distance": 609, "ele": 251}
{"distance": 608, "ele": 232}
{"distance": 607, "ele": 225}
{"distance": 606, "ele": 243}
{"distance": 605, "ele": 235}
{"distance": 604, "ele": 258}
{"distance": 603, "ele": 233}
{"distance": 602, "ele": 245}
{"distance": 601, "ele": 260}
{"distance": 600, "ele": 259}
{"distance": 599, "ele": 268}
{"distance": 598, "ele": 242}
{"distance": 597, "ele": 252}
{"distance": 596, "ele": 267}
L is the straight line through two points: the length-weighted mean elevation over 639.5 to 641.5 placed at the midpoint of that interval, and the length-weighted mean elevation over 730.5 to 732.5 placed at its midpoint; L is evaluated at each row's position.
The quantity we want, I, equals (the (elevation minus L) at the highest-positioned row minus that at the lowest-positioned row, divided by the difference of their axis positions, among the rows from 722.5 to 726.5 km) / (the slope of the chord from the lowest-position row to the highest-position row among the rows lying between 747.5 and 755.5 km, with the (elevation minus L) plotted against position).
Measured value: 0.3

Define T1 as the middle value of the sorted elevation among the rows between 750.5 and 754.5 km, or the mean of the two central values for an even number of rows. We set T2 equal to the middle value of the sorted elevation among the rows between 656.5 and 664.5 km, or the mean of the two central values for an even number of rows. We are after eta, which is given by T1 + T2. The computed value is 616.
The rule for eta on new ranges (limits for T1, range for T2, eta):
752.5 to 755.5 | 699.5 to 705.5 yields 600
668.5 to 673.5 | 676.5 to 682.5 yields 586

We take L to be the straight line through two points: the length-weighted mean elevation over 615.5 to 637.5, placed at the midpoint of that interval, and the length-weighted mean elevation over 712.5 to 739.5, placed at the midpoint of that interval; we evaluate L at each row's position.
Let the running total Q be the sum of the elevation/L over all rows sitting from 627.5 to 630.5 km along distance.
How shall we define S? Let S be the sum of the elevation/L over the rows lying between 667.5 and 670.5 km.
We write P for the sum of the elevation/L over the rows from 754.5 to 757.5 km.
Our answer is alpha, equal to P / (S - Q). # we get 28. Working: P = 3.19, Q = 3.00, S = 3.11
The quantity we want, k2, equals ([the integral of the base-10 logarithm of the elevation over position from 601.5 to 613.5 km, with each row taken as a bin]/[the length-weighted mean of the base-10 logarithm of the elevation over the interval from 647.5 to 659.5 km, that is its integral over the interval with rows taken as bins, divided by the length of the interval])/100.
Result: 0.117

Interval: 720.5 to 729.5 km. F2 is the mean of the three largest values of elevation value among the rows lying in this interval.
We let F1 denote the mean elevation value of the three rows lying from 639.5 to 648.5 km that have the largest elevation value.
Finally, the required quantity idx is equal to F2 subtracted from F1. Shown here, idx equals -38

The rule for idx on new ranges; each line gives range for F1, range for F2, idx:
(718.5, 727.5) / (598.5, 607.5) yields 63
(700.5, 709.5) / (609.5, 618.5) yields 26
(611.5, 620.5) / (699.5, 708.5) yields -24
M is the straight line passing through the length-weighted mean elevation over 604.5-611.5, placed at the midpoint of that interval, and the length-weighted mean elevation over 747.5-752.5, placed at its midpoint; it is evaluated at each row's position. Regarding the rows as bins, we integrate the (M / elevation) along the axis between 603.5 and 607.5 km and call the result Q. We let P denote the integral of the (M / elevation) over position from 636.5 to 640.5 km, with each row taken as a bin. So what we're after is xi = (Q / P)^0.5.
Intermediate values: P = 3.55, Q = 4.02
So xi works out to 1.06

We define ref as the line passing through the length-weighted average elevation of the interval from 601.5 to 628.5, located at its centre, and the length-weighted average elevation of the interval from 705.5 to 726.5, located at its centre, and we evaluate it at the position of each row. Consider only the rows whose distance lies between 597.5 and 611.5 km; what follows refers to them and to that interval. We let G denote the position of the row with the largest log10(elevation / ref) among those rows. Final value 599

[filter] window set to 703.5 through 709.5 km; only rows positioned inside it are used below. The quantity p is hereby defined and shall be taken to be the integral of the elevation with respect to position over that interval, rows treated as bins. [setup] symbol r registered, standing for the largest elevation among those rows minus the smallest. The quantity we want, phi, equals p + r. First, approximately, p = 1719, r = 29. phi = 1748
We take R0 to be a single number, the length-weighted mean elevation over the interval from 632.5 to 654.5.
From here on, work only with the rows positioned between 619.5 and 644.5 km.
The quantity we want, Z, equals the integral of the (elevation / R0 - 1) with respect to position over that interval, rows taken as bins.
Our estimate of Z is 0.2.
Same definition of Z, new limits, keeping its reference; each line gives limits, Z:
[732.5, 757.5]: 2.0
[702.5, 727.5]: 1.1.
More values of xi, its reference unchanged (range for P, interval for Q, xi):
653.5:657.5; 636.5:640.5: 0.97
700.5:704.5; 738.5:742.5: 1.02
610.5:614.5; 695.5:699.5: 1.00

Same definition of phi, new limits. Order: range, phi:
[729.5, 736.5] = 2030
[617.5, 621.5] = 1102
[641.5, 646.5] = 1406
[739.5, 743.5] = 1255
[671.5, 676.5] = 1500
